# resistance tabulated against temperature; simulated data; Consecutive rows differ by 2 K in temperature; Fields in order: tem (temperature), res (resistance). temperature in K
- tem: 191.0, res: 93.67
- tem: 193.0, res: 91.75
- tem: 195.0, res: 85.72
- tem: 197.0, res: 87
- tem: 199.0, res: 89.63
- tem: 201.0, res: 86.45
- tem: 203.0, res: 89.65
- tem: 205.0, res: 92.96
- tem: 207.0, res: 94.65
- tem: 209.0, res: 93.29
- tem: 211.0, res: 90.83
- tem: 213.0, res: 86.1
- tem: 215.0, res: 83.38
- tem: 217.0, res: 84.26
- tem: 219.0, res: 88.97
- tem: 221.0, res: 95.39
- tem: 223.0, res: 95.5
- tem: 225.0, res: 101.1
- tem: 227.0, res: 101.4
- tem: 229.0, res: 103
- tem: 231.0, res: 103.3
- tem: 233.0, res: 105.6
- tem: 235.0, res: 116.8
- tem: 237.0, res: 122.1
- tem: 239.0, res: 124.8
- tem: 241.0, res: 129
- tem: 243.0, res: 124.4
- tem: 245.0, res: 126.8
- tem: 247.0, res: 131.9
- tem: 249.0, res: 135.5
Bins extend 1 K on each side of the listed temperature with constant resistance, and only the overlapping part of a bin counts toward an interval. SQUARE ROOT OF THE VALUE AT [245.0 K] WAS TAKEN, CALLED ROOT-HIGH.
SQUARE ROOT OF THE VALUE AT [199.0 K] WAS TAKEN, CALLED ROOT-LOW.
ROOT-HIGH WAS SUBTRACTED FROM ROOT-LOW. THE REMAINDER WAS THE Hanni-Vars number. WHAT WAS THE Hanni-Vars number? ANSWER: -1.8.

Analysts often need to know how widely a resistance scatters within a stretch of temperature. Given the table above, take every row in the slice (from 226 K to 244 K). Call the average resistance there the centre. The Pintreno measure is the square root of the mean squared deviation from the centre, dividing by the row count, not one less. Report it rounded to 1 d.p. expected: 10.5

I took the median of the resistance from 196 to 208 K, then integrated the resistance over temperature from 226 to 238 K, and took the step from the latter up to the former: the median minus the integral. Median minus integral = -1215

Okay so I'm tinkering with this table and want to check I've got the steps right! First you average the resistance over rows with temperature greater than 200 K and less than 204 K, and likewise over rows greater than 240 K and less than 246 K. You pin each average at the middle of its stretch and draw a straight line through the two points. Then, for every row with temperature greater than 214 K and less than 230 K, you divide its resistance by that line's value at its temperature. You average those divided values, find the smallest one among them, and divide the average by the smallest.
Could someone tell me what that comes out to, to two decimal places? 1.07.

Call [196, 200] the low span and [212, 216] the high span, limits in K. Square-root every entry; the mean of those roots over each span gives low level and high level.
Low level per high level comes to 1.02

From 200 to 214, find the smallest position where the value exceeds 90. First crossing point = 205.0 K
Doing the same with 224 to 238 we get 225.0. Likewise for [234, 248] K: 235.0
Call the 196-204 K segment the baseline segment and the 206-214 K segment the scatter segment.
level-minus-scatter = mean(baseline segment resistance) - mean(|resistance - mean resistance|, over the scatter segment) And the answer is 85.4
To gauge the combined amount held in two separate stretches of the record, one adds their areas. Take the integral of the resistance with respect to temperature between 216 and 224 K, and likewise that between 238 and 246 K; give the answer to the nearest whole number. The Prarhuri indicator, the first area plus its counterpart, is 1738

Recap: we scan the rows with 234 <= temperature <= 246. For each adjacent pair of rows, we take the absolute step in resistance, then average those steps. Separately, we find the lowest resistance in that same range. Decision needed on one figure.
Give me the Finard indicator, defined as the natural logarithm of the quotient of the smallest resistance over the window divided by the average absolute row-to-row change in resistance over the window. 3.4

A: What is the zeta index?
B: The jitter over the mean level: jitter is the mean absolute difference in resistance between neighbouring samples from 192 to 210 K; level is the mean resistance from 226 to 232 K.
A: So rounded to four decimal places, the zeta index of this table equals 0.0276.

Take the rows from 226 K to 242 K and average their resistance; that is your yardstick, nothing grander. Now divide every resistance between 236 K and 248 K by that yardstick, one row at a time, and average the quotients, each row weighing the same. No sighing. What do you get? 1.12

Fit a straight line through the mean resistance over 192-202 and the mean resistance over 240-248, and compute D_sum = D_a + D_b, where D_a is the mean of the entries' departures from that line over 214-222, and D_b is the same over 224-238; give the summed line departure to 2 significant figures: -27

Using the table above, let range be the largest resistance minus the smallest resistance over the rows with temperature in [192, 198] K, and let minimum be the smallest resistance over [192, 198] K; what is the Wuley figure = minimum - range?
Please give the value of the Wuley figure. 80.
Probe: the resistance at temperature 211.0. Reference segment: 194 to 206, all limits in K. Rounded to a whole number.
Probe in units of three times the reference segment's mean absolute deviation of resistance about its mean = 14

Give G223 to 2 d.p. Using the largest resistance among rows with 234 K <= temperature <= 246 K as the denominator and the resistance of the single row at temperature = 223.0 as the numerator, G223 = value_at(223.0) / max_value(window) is 0.74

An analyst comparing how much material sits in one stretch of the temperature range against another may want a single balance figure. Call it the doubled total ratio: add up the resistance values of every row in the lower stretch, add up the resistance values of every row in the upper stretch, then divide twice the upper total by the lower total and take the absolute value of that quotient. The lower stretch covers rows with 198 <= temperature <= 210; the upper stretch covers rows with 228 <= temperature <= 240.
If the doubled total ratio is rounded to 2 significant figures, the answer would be 2.5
